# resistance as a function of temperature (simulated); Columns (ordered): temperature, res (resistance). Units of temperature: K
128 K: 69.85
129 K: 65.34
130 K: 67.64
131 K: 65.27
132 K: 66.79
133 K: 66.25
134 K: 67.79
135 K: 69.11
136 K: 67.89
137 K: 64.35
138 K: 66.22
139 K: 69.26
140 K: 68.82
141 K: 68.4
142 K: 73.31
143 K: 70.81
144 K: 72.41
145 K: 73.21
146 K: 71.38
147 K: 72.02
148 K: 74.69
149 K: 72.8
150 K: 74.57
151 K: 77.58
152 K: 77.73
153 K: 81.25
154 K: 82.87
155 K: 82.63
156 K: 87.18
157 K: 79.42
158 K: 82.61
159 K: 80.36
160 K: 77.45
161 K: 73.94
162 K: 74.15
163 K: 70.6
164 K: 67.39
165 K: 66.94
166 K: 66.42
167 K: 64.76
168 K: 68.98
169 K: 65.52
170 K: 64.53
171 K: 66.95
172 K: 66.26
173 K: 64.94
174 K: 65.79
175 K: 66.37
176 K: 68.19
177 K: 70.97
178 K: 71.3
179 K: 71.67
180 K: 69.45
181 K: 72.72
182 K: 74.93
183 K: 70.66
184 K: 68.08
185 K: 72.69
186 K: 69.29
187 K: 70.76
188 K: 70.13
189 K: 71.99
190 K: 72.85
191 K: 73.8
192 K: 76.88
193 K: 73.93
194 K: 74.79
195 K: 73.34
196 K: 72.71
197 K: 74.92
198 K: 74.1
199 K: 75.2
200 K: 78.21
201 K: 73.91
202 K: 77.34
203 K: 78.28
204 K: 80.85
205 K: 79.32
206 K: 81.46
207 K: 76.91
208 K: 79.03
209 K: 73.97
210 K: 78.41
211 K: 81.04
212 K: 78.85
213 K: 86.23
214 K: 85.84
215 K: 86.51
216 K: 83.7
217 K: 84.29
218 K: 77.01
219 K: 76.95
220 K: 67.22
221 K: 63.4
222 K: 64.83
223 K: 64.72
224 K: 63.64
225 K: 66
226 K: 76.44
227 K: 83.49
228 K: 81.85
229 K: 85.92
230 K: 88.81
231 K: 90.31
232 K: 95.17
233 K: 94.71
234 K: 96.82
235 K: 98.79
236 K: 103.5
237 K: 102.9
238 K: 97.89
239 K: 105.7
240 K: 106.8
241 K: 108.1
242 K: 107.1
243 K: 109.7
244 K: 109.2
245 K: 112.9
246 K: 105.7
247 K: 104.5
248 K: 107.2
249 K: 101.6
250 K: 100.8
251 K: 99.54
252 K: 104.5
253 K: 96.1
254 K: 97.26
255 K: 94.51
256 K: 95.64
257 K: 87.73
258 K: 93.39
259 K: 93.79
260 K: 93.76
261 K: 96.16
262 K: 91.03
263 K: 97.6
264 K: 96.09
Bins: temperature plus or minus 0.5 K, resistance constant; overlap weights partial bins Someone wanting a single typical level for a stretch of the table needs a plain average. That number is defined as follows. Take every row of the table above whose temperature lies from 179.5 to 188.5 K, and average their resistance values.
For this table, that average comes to 71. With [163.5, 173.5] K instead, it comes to 66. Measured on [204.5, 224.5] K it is 77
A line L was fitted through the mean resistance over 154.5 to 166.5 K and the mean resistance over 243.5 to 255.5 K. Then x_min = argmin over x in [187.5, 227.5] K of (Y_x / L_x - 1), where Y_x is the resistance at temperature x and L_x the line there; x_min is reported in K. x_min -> 224 K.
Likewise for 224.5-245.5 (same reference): 225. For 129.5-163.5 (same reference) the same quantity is 163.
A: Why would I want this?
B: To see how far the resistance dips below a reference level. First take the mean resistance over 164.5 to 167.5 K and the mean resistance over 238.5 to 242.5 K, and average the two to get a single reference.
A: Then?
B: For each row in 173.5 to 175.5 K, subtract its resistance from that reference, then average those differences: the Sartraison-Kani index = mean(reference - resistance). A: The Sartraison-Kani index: 20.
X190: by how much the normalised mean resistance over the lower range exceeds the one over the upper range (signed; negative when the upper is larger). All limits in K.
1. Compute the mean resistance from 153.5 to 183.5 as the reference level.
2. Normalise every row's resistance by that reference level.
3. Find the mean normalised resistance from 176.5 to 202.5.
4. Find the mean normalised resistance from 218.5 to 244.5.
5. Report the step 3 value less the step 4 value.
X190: -0.2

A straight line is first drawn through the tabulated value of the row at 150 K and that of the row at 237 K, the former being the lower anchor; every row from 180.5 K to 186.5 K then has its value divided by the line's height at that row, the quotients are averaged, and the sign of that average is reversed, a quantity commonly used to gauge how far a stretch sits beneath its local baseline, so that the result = -0.835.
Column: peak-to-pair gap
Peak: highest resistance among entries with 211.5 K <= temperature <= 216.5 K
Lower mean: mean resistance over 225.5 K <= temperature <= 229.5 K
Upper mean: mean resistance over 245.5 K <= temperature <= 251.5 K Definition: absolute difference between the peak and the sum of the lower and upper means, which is 99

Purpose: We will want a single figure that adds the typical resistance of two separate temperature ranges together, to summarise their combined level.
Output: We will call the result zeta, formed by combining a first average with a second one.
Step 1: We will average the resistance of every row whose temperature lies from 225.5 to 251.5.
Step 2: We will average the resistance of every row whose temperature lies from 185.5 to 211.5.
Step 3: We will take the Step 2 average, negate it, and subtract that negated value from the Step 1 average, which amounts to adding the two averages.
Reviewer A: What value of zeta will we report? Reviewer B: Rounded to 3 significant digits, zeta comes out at 175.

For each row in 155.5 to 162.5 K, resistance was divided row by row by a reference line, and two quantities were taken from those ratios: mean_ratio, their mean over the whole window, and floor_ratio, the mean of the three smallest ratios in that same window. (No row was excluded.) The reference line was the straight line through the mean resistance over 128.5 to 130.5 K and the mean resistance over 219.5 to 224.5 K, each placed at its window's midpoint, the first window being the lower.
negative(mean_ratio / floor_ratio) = -1.05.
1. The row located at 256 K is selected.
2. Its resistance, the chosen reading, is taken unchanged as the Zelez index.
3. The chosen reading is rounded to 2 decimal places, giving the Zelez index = 95.64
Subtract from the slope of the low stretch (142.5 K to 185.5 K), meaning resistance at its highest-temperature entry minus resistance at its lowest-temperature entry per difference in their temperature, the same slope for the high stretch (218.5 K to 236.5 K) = -1.5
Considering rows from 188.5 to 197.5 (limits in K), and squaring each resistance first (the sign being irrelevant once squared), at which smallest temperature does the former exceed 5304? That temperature 190 K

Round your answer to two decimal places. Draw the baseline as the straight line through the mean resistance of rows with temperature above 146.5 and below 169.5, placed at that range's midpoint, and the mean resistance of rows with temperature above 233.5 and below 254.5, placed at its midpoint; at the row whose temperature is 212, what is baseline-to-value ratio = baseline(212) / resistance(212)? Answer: 1.18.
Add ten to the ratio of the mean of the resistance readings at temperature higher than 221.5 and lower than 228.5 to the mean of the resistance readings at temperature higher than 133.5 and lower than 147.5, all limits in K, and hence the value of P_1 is 11.0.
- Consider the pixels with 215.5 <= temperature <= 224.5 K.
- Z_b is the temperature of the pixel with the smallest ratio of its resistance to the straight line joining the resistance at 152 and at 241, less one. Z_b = 224 K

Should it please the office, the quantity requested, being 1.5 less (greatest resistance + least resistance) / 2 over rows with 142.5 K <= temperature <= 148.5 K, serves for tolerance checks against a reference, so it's -71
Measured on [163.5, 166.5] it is -65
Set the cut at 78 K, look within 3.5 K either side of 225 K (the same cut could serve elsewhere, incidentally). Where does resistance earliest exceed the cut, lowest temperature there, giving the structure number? 227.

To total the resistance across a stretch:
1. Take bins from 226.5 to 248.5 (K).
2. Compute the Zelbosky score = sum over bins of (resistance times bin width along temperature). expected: 2197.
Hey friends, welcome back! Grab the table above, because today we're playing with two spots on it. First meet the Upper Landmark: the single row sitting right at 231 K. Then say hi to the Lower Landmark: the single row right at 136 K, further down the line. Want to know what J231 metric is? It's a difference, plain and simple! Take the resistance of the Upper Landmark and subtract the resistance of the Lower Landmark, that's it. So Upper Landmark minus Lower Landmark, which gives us 22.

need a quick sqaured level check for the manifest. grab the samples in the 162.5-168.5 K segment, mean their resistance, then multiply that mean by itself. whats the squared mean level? 4558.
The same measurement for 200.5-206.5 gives 6166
